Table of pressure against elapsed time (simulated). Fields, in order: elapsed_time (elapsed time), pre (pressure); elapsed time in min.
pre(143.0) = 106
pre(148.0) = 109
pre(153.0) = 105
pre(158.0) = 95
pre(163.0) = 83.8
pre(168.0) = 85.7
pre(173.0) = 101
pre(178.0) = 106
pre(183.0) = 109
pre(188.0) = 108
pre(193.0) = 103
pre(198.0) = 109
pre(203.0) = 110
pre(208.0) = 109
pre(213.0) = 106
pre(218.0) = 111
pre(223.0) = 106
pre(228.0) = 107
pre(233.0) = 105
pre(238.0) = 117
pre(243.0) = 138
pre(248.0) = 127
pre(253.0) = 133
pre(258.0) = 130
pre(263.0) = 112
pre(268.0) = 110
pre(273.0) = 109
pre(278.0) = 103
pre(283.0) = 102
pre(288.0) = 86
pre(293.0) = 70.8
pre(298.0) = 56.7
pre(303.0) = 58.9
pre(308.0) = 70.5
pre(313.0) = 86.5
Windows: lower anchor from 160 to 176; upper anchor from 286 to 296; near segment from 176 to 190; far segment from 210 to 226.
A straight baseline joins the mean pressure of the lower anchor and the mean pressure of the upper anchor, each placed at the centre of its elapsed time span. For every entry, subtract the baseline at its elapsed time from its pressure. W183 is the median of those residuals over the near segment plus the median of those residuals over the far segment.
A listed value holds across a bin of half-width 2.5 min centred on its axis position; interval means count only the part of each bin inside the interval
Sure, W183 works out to 41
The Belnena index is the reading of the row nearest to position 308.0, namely 70.5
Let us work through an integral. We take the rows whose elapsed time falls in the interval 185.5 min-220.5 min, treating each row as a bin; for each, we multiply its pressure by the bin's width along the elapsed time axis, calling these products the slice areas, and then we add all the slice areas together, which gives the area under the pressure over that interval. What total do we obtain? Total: 3780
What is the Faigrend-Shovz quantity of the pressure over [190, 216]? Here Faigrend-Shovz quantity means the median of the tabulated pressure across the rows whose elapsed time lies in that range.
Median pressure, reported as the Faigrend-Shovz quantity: 109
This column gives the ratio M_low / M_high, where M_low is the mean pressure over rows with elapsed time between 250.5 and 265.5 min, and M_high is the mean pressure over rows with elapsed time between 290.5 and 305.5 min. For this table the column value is 2.01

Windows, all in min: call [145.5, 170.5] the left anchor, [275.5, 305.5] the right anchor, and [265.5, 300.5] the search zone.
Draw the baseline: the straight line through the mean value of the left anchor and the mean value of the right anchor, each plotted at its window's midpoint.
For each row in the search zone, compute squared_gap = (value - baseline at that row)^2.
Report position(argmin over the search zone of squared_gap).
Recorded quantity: 288.0 min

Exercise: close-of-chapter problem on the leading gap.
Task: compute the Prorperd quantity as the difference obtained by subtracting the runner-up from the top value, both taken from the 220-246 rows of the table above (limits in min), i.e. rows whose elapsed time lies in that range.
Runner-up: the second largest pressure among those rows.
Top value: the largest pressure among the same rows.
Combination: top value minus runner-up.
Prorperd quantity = 21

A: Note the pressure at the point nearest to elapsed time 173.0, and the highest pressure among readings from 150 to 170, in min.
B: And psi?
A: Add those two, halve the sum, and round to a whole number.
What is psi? 103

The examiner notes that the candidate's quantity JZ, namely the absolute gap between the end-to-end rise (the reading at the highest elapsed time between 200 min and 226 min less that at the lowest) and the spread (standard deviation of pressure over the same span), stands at 6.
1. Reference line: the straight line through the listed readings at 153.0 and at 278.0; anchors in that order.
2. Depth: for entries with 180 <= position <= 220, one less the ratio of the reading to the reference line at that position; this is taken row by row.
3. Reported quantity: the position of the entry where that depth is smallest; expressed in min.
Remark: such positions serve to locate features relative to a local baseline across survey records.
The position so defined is 218.0 min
